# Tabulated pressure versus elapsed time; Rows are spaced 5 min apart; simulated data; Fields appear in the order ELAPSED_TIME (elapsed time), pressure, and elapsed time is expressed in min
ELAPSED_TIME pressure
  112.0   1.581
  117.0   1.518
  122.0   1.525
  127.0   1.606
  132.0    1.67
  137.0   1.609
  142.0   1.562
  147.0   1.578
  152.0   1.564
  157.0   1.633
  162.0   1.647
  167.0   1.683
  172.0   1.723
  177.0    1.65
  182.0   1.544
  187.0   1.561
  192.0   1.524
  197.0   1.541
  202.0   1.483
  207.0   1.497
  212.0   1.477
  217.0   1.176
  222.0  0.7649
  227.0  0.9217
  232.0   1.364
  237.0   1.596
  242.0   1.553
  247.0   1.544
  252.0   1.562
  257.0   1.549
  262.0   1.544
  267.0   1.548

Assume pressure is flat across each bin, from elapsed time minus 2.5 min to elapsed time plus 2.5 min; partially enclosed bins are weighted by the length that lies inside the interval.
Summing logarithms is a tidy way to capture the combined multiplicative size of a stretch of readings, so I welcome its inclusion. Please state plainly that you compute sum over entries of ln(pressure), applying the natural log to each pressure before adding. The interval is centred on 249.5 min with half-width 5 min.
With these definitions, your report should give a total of 0.88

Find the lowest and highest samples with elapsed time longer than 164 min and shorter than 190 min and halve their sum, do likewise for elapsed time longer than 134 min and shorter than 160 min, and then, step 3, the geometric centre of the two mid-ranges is 1.62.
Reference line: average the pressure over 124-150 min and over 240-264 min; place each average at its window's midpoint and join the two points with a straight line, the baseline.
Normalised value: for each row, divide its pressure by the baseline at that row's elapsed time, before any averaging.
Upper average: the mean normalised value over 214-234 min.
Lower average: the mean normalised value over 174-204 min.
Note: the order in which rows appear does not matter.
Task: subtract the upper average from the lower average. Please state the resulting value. 0.31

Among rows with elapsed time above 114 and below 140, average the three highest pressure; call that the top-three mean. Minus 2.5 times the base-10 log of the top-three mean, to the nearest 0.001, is -0.529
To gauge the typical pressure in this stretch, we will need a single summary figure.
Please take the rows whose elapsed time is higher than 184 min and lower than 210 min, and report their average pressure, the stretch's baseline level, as 1.52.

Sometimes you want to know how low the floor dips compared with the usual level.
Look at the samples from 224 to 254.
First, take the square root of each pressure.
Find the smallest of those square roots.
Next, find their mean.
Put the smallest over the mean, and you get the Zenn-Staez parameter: 0.81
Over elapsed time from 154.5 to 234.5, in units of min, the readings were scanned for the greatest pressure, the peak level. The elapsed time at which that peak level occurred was 172.0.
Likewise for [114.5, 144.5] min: 132.0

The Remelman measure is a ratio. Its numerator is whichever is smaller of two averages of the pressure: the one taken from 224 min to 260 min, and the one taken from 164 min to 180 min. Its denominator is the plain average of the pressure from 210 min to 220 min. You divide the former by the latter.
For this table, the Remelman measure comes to 1.1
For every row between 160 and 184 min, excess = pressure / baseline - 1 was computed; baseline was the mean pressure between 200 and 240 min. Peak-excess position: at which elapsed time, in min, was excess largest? 172.0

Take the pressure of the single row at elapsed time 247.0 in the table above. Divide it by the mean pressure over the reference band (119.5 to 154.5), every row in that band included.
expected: 0.97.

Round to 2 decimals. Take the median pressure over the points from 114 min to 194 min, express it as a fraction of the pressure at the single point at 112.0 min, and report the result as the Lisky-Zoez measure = 1.01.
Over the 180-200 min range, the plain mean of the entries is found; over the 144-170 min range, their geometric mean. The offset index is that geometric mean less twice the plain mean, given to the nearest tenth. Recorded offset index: -1.5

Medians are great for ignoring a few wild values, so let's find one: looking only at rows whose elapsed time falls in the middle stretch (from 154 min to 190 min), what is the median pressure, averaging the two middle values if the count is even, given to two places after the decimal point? 1.65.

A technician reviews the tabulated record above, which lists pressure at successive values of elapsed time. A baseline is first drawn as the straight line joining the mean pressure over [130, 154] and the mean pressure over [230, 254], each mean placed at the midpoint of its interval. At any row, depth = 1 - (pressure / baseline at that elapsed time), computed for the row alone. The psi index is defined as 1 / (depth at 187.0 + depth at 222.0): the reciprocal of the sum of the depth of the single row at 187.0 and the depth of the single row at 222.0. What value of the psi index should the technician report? 2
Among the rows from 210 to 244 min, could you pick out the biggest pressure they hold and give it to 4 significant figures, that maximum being 1.596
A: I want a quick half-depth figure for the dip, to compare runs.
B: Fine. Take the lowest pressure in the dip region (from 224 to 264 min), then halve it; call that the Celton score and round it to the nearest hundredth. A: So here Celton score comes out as 0.46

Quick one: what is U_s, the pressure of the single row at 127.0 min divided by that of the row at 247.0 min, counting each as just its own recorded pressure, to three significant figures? 1.04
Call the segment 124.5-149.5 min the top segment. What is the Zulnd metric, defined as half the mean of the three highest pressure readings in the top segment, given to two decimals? 0.81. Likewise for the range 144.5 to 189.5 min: 0.84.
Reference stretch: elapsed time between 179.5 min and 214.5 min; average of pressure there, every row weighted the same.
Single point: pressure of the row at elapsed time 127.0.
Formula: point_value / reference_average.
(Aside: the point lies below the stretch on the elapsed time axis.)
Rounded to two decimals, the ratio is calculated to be 1.06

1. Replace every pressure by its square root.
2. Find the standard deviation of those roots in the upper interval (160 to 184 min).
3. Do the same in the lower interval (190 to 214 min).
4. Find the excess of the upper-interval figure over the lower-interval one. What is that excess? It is 0.01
